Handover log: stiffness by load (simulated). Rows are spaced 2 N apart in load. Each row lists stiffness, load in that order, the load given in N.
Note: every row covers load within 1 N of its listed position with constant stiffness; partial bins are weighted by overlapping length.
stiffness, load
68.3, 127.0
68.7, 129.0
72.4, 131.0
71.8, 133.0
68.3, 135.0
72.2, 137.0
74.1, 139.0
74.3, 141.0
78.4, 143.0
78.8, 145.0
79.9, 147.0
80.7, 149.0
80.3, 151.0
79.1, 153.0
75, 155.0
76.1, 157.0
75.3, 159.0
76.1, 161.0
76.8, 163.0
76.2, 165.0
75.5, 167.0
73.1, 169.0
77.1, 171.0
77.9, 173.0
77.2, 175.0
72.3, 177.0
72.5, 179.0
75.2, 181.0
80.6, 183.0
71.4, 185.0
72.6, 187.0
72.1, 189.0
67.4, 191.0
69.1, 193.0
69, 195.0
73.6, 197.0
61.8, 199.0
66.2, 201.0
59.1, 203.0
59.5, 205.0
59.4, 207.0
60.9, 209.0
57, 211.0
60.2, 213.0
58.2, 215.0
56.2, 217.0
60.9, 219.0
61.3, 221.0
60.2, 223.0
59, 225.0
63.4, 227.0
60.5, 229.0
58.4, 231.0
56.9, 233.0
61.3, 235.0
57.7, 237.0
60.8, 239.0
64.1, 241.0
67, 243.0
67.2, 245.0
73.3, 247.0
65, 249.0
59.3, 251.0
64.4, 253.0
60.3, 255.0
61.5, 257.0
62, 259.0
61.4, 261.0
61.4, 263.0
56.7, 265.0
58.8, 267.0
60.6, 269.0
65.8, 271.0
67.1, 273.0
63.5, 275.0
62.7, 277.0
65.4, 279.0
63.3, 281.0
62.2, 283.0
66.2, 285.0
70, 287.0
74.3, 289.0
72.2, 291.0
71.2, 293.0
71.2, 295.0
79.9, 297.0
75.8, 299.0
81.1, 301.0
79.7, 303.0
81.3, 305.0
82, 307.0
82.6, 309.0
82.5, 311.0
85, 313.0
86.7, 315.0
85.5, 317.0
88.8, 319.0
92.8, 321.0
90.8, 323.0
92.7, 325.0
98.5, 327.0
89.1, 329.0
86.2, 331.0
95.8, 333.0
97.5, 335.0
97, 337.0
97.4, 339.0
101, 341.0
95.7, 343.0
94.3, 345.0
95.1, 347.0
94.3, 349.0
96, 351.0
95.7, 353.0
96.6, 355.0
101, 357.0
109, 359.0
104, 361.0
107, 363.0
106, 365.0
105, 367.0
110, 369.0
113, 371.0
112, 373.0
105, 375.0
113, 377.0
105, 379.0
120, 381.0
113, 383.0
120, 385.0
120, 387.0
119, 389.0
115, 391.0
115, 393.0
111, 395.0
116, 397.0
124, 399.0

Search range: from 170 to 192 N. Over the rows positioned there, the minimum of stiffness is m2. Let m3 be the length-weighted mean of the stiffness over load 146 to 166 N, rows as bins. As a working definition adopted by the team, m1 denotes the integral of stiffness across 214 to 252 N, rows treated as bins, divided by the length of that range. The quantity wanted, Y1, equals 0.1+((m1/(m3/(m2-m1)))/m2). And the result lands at 0.2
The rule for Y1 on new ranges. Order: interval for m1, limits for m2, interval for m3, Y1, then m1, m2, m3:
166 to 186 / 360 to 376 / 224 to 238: 0.4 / 75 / 104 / 60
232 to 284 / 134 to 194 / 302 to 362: 0.1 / 63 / 67.4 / 92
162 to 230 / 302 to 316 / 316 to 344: 0.2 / 67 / 79.7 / 93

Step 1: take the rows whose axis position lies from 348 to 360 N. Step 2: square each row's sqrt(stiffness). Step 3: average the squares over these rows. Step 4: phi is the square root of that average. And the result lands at 9.9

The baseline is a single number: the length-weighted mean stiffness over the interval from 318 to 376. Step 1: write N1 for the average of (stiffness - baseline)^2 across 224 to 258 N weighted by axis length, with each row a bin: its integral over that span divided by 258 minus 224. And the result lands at 1350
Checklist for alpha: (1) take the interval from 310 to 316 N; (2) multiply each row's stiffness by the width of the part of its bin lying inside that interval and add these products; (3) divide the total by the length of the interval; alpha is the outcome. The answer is 84.7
